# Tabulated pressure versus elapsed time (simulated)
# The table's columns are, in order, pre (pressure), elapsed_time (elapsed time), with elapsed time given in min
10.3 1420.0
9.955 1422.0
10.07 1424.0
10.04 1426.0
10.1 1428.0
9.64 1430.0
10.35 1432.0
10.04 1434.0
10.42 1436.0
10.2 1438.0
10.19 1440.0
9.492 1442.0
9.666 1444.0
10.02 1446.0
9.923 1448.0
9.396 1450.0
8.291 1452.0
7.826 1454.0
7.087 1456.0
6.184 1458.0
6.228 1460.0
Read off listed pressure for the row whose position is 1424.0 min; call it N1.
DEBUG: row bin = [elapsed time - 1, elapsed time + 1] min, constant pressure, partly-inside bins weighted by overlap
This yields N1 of 10.07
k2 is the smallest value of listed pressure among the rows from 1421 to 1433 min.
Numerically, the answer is 9.64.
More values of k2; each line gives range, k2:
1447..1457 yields 7.087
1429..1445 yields 9.492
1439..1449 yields 9.492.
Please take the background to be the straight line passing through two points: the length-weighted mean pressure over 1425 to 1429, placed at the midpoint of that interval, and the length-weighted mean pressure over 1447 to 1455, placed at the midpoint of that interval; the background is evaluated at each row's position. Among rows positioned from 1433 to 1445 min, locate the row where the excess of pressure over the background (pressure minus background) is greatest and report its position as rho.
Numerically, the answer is 1436.0 min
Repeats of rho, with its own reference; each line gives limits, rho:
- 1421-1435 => 1432.0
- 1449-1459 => 1450.0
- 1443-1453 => 1448.0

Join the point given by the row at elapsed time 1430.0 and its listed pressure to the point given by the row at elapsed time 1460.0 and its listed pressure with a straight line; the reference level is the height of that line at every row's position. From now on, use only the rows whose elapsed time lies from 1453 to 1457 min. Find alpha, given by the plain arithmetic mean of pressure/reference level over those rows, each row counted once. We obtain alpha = 1.10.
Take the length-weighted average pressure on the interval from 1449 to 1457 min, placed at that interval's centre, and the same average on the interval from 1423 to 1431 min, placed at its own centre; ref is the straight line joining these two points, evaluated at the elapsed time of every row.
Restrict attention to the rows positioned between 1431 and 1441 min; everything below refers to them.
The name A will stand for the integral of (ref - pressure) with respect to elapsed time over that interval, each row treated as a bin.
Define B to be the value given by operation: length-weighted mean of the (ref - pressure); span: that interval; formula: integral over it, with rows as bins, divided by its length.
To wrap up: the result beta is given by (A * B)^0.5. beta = 2.9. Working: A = -9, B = -0.9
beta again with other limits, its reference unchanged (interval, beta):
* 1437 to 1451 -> 4.0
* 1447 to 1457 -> 0.9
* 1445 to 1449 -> 2.8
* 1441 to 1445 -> 1.5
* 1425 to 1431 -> 0.1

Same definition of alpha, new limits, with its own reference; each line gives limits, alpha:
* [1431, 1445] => 1.15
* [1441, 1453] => 1.23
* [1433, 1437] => 1.13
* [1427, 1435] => 1.05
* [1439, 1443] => 1.17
